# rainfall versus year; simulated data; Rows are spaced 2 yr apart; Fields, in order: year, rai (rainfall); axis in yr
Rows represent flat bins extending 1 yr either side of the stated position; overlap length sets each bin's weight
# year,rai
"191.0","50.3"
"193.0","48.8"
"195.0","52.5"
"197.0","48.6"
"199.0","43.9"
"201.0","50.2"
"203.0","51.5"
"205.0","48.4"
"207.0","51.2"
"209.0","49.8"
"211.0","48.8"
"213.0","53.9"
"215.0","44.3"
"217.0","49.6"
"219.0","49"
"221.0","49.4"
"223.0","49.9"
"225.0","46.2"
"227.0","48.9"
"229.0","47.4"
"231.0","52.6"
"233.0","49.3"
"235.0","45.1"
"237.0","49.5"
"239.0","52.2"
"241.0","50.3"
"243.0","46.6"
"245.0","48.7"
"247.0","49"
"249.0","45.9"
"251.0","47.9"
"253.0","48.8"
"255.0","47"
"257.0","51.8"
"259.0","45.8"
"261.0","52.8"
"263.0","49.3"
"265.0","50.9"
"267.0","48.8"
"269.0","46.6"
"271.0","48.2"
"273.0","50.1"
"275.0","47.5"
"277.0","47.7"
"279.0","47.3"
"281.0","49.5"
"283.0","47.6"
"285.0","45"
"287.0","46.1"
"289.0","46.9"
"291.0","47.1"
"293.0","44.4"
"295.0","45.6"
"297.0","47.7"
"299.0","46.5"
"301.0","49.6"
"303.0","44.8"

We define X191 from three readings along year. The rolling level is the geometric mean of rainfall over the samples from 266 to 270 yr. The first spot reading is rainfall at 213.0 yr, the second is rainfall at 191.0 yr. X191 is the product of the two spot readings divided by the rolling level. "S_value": 57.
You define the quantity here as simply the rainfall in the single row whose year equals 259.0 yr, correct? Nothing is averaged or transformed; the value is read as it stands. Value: 45.8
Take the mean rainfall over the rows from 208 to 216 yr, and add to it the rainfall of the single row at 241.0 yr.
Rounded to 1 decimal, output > 99.5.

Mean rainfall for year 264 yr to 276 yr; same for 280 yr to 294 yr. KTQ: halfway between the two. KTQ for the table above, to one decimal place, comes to 47.7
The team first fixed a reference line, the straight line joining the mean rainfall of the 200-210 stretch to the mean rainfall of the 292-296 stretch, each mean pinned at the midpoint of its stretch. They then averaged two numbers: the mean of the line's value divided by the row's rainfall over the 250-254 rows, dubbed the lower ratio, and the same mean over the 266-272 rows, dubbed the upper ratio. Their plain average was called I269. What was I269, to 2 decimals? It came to 0.98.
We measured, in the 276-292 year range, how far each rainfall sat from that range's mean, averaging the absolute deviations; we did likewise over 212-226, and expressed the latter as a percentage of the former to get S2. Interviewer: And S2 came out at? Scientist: 238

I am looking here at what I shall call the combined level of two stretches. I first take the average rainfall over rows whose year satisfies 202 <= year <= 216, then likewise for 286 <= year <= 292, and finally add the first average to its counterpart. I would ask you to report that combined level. 96.4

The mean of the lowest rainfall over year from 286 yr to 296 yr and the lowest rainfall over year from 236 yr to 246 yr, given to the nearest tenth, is 45.5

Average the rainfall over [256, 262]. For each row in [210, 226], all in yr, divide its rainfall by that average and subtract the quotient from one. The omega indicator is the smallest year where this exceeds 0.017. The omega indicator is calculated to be 211.0 yr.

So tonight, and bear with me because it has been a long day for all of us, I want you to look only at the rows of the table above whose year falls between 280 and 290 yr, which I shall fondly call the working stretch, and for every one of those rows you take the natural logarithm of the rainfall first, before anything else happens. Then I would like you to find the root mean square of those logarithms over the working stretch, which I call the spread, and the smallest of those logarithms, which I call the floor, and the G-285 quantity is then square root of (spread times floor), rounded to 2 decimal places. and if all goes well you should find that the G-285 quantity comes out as 3.83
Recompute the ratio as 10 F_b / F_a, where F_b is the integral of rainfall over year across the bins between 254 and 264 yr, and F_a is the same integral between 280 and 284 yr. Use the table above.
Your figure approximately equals 25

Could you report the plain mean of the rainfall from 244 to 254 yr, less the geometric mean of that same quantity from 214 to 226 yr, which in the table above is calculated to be 0.0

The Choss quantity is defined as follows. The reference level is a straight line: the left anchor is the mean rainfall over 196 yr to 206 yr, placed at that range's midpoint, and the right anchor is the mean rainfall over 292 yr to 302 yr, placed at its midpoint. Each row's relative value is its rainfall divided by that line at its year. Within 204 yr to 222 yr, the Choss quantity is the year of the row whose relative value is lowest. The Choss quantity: 215.0 yr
